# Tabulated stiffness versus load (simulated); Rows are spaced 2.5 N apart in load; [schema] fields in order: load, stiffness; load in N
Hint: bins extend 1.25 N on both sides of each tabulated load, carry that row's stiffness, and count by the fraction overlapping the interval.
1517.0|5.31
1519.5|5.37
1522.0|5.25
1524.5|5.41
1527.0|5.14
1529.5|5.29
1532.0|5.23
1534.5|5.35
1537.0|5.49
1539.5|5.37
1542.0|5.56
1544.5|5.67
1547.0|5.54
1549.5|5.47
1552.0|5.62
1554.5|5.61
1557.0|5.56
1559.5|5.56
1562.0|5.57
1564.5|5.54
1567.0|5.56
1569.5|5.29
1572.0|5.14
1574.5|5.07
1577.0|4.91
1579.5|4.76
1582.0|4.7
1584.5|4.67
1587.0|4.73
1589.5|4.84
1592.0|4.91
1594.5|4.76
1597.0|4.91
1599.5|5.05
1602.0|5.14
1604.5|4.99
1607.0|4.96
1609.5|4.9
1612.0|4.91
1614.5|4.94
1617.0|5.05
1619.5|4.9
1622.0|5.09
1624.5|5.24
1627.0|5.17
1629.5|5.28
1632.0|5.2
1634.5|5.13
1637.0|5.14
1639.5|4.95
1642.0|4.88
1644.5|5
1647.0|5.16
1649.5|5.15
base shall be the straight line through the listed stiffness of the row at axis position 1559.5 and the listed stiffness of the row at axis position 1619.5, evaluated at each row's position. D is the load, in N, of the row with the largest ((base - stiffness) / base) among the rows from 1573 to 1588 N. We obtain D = 1584.5 N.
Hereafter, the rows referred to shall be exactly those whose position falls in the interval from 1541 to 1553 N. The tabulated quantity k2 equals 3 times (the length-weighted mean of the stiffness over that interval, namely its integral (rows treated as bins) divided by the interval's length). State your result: 16.7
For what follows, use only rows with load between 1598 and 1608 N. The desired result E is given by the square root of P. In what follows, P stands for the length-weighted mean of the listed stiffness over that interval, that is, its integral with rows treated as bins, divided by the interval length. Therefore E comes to 2.24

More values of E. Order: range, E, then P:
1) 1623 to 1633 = 2.28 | 5.22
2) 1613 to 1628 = 2.25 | 5.06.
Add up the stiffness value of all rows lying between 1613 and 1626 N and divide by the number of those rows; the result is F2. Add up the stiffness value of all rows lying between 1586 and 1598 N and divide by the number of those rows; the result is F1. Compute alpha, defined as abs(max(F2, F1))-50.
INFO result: -45.0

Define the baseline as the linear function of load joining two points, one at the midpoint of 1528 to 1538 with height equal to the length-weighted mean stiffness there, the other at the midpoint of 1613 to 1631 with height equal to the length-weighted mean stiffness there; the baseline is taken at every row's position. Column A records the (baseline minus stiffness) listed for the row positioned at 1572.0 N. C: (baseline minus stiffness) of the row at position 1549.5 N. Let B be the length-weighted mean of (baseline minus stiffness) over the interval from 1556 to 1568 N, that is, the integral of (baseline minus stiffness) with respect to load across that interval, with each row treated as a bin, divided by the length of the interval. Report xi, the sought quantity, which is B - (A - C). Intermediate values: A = 0.09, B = -0.3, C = -0.18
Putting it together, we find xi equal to -0.6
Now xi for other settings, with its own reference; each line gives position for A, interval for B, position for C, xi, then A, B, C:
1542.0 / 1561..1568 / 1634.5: -0.1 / -0.25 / -0.3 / -0.07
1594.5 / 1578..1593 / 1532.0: 0.1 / 0.41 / 0.4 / 0.10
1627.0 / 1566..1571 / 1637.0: -0.2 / -0.09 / -0.2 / -0.09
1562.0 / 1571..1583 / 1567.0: 0.3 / -0.32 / 0.3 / -0.32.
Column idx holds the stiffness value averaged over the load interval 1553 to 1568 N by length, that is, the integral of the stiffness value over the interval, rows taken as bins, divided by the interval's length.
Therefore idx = 5.57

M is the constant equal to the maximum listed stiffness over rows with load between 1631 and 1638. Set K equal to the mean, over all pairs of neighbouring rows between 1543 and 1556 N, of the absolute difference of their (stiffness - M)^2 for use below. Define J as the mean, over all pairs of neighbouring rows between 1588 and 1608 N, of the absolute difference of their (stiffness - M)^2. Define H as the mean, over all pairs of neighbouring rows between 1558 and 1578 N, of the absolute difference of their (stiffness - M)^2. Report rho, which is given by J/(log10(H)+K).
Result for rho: -0.041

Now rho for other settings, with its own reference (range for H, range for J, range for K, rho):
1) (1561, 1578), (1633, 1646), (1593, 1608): -0.030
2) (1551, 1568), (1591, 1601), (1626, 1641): -0.052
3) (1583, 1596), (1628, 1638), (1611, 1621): -0.004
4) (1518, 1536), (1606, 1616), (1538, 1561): -0.012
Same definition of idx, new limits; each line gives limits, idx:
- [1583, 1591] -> 4.75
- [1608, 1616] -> 4.92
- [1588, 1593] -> 4.87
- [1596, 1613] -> 4.98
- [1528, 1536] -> 5.29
